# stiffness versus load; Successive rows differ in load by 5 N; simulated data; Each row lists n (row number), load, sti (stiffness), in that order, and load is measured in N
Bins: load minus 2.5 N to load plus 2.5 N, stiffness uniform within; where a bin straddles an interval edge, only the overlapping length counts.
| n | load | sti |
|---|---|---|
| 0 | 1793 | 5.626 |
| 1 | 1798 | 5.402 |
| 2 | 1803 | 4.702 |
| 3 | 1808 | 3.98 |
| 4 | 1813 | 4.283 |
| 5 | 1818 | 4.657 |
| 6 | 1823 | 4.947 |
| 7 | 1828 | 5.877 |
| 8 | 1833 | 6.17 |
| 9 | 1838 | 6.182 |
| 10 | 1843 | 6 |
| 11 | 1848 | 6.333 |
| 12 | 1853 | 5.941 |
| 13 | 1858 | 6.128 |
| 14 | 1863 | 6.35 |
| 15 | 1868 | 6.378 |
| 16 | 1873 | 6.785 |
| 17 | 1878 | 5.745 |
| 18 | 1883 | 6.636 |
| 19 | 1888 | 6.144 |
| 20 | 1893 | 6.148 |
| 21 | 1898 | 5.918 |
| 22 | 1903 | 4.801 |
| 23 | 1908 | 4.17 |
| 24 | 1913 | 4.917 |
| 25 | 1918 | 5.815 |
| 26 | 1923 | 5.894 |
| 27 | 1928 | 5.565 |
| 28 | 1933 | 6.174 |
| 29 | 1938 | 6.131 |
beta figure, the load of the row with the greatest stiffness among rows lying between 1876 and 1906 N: 1883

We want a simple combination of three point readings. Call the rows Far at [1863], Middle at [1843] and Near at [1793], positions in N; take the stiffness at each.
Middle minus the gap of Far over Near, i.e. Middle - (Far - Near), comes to 5.3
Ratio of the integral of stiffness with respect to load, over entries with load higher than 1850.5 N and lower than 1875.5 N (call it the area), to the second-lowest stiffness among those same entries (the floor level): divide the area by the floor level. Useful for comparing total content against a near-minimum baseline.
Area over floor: 25.8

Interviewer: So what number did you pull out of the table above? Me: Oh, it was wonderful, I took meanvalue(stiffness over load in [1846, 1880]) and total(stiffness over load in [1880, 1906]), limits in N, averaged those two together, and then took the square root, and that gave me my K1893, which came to 4.24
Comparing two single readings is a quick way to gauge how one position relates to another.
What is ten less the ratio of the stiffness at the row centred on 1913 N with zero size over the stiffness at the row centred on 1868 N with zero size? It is 9.23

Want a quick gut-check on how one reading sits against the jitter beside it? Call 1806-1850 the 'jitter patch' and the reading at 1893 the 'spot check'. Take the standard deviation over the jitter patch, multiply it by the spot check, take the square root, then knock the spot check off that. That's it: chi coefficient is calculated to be -3.8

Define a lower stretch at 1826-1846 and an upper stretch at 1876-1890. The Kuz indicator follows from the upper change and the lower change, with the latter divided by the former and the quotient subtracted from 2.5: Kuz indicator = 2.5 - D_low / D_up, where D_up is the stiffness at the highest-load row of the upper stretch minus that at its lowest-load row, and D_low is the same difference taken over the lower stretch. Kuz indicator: 2.19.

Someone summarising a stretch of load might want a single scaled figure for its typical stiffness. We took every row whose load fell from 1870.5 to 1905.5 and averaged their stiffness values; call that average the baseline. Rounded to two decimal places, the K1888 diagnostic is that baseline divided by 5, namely 1.21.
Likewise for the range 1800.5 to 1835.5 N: 0.99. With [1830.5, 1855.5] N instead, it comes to 1.23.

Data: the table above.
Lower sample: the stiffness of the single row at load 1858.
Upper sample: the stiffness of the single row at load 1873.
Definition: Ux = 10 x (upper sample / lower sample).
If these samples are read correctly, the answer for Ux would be 11.1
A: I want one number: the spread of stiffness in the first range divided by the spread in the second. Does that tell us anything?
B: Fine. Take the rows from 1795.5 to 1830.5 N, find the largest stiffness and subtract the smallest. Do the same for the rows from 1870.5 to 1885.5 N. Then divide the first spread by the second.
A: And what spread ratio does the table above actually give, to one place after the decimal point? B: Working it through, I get 1.8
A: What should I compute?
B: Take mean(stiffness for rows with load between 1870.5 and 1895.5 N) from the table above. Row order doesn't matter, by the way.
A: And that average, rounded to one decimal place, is 6.3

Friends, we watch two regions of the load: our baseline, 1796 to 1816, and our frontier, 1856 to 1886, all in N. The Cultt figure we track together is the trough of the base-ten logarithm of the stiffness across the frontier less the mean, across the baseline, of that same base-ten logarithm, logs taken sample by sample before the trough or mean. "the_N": 0.10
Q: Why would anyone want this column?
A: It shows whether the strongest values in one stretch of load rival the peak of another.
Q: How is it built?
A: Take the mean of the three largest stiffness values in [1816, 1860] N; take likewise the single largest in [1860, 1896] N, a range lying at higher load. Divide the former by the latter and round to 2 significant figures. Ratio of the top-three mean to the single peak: 0.92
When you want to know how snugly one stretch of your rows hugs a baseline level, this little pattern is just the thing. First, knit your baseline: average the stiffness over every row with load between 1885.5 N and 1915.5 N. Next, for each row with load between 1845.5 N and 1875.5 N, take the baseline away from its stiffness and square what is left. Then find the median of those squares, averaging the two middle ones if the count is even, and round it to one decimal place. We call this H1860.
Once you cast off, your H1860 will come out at 1.0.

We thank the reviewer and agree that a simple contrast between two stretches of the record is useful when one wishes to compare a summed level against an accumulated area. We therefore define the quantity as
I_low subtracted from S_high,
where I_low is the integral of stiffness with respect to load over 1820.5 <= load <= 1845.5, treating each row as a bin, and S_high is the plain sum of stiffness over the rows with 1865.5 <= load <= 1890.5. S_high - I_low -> -114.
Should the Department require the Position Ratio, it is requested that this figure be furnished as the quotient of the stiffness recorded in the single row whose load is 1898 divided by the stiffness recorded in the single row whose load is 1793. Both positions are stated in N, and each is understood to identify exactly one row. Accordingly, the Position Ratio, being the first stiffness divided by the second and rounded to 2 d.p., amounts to 1.05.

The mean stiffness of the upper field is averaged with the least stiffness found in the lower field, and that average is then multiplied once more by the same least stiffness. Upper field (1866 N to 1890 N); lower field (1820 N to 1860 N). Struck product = 28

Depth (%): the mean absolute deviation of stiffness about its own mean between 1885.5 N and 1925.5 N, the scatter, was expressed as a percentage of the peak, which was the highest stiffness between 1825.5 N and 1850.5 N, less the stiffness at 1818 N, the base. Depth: 38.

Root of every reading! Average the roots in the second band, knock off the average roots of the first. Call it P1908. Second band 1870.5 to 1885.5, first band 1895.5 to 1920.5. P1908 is 0.27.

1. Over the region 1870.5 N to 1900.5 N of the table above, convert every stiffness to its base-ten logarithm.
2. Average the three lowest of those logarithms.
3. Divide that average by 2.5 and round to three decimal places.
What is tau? 0.309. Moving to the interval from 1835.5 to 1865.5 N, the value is 0.312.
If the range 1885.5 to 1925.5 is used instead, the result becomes 0.266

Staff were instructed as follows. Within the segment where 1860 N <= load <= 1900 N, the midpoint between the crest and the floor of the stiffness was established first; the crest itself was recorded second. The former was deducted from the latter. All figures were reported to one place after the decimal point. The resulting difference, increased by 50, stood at 50.5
